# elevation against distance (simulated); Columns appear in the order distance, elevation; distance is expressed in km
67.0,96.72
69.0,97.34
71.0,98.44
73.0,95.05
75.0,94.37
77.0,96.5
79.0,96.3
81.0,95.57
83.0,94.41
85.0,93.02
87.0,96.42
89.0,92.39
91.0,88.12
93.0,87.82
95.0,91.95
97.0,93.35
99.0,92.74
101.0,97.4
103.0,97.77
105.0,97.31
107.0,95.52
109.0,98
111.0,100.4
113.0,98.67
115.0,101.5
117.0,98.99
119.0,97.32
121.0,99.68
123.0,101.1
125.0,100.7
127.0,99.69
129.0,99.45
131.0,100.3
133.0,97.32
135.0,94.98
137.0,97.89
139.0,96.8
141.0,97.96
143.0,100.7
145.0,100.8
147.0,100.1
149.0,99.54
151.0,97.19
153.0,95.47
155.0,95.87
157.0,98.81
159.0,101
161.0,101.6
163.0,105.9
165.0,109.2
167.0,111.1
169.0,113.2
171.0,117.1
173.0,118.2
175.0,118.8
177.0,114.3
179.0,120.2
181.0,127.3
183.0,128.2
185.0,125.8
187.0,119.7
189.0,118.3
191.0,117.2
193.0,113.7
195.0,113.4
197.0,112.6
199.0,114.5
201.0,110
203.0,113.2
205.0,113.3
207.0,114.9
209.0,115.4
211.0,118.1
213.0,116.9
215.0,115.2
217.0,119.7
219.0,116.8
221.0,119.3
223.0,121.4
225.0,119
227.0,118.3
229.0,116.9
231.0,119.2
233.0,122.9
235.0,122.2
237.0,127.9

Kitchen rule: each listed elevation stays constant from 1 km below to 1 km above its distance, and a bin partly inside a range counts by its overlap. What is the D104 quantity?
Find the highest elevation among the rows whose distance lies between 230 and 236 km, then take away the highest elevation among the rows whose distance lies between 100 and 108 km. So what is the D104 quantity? 25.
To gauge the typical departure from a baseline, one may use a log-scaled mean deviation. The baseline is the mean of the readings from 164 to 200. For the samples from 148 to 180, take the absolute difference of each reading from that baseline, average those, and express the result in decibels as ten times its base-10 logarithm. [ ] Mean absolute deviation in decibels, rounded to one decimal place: 10.3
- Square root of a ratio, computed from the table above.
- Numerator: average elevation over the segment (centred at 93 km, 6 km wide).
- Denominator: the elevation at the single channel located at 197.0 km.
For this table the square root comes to 0.89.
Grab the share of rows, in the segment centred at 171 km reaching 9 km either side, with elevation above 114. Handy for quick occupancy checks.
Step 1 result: 0.6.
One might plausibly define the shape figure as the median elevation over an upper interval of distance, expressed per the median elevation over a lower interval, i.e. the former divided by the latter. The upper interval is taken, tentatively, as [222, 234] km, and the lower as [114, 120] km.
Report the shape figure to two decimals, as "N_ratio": 1.20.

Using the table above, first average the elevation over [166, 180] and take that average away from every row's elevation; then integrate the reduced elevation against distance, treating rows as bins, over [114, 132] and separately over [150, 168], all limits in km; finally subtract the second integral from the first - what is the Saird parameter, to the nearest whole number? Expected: -35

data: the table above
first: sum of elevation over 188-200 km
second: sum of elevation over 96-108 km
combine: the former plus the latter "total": 1264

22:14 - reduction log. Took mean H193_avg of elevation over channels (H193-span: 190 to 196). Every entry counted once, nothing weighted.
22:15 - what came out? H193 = 115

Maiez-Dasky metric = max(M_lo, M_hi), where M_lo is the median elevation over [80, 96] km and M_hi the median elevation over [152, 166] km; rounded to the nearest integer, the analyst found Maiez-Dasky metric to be 101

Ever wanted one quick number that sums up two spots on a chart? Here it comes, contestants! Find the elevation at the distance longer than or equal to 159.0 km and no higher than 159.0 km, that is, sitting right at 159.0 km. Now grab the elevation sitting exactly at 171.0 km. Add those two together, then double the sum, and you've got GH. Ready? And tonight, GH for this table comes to 436.2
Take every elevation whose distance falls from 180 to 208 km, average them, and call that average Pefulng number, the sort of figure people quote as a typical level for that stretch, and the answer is 117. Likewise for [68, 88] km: 96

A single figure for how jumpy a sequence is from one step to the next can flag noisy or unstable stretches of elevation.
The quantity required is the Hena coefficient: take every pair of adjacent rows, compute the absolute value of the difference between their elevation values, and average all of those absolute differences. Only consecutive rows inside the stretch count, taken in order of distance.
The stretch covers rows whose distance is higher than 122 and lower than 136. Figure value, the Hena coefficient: 1.3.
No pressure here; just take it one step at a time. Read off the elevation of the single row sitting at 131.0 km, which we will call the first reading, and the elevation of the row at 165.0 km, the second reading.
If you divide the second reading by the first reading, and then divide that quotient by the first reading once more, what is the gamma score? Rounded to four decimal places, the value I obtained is 0.0109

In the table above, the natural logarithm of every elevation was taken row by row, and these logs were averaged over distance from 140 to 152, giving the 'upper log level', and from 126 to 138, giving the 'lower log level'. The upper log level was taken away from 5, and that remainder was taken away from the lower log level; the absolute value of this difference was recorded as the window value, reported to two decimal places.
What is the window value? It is 4.19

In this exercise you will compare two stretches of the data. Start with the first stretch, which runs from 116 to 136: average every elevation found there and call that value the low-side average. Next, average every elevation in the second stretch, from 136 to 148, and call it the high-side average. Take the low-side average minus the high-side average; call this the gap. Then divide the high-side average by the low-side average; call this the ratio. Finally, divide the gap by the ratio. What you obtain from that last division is -0.1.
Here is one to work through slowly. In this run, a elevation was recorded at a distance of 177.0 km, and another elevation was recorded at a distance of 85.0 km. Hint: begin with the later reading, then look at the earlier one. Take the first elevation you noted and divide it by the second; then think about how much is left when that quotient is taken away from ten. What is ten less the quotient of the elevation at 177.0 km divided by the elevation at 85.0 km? 8.77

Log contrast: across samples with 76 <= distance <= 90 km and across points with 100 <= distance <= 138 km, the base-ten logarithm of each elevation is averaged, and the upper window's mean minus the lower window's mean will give 0.017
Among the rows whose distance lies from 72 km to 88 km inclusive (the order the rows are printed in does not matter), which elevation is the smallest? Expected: 93.02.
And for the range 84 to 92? 88.12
